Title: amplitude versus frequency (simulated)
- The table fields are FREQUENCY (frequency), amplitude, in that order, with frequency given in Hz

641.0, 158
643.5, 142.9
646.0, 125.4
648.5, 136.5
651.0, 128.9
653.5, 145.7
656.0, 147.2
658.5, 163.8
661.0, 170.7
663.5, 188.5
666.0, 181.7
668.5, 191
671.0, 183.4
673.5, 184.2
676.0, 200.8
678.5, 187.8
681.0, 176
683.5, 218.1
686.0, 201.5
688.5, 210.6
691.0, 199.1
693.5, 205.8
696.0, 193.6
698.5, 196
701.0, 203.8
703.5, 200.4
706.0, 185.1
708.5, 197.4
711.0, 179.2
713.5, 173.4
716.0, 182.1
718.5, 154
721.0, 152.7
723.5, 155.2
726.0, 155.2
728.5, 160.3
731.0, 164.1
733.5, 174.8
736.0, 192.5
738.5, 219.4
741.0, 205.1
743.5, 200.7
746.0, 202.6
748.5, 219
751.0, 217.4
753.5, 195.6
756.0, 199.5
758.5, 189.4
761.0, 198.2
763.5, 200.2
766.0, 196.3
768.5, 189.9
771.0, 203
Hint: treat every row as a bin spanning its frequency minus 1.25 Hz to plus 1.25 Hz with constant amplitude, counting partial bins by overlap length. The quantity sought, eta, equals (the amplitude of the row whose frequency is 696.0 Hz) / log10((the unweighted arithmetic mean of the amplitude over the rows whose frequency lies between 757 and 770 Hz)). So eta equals 85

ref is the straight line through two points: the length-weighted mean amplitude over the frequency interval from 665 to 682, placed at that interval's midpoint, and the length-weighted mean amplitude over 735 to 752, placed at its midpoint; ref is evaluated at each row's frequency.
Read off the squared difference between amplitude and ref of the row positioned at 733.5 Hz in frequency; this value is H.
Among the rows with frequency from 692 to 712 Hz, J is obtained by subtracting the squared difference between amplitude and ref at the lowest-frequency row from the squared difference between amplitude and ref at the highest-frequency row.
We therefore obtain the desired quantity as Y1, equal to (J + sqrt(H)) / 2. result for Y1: 111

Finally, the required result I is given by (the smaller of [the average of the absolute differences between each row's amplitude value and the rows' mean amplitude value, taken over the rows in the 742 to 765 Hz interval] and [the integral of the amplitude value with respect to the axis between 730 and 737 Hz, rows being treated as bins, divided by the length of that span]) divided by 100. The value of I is 0.070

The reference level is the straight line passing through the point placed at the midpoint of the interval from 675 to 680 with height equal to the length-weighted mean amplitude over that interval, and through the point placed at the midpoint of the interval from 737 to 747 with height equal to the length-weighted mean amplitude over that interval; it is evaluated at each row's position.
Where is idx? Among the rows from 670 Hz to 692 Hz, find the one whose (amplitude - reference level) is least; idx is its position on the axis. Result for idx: 681.0 Hz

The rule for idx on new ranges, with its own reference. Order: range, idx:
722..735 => 726.0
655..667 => 656.0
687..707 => 706.0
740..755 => 753.5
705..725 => 721.0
